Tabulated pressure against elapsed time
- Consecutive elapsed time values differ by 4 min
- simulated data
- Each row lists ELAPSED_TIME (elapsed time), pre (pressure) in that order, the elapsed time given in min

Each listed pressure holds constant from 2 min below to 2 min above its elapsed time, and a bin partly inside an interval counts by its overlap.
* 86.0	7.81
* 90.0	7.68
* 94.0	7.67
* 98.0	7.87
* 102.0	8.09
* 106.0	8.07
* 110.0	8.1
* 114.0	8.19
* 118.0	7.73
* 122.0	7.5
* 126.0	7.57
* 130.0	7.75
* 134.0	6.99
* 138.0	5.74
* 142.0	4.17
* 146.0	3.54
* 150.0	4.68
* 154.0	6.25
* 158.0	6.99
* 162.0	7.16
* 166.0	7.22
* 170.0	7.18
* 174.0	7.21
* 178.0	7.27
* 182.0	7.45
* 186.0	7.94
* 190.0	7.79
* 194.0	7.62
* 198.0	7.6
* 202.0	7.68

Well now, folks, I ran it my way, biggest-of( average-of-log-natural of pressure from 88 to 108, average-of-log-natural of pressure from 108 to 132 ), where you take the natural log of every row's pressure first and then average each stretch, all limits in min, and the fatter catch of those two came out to 2.06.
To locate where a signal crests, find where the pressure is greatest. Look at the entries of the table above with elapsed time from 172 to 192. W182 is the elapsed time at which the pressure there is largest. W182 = 186.0 min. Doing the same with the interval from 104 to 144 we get 114.0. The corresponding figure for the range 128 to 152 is 130.0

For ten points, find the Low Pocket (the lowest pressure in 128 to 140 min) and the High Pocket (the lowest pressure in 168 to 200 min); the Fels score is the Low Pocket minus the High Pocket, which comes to -1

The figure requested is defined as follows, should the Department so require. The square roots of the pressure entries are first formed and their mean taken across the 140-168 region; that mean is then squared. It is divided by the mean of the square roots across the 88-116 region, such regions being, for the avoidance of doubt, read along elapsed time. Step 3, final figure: 2.0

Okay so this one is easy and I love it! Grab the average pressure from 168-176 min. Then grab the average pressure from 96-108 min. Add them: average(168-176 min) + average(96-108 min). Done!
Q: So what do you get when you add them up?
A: 15.2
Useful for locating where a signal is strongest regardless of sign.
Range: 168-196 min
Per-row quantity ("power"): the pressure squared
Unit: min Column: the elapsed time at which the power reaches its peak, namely 186.0 min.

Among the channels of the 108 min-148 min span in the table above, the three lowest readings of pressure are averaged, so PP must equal 4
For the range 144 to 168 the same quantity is 5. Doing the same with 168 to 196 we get 7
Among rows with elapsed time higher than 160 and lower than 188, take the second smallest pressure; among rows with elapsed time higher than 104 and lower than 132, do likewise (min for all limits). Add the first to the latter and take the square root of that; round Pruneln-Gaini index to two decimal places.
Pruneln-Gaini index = 3.84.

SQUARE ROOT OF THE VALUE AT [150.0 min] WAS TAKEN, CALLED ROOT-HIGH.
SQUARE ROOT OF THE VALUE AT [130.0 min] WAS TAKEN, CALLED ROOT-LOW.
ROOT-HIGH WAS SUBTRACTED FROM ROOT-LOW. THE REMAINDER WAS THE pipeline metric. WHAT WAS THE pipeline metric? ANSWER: 0.62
